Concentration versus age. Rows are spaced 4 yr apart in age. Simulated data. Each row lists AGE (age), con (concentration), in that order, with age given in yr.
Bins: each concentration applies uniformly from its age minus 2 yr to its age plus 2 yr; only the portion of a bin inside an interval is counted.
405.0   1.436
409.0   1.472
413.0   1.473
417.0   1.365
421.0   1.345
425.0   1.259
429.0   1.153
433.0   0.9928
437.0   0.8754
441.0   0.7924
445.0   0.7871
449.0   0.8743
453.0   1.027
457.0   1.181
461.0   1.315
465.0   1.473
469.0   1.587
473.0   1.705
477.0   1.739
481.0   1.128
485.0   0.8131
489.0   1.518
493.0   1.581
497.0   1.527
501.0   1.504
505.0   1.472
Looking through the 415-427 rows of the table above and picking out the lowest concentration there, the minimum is 1.259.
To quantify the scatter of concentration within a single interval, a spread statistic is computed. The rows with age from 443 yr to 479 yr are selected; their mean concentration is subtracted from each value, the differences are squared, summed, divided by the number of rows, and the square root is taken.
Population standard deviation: 0.33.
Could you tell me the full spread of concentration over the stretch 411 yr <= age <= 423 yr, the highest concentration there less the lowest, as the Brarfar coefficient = 0.13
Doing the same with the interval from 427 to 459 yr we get 0.39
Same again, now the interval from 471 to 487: 0.93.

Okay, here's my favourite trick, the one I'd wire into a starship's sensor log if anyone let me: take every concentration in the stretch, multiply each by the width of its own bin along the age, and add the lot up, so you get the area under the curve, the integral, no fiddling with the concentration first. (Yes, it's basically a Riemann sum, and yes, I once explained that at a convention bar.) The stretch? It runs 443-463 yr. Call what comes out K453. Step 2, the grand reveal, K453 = 21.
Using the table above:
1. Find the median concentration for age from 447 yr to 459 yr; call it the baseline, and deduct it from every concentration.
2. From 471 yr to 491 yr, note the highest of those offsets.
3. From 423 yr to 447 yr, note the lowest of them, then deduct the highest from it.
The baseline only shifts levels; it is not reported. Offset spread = -1.0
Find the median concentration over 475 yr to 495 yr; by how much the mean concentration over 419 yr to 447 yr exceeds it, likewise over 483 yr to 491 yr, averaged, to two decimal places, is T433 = -0.42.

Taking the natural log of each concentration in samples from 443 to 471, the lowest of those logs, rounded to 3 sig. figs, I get -0.239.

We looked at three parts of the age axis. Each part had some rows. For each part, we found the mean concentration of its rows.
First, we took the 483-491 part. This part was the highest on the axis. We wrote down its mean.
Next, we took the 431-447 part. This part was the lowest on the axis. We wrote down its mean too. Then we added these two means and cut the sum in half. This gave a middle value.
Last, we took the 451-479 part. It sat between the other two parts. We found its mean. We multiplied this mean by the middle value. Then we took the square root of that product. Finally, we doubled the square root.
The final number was 2.41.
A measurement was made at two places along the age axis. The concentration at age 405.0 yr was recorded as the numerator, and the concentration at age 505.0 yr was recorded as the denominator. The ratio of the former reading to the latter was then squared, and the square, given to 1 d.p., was 1.0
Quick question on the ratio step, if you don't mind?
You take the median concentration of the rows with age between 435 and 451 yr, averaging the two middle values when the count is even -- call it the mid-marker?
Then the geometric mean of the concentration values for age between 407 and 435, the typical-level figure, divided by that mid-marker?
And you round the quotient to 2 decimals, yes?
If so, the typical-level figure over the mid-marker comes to 1.54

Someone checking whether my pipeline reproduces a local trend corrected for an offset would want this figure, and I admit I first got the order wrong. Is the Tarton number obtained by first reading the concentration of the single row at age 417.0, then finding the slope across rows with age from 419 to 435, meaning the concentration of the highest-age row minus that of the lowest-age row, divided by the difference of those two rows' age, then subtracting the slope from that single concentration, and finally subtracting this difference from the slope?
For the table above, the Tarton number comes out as -1.42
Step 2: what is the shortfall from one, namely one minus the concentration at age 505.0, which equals -0.47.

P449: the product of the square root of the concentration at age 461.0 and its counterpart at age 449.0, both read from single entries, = 1.07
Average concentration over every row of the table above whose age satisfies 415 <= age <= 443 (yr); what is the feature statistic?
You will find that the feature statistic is 1.11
